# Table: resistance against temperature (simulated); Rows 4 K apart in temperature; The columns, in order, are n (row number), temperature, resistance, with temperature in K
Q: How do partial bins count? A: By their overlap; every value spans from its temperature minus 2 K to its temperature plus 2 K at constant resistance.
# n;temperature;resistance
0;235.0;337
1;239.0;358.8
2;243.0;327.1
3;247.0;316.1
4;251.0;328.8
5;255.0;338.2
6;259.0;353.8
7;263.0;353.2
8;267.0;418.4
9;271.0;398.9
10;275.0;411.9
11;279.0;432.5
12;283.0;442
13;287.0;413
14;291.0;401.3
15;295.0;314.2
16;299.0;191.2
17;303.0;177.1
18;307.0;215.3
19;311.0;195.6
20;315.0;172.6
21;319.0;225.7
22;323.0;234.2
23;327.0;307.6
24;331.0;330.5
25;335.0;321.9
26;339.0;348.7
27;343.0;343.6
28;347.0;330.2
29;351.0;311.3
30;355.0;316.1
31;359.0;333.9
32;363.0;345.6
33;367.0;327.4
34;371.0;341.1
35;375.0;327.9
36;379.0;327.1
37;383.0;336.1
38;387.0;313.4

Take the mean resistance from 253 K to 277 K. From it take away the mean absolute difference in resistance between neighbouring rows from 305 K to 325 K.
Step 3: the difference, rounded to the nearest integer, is 353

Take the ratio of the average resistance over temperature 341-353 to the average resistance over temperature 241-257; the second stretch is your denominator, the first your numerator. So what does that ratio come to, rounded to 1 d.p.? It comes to 1.0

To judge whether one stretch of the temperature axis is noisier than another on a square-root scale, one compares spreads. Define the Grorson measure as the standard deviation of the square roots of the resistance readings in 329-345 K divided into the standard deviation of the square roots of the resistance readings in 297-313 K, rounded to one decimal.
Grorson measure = 1.7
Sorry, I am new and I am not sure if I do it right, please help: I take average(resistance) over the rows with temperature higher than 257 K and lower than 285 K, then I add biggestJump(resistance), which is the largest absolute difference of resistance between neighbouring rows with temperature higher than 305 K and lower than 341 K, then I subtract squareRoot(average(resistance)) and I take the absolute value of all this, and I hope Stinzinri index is 455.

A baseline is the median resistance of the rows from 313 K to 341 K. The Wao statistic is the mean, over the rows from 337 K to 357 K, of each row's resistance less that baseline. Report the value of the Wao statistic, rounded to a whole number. 22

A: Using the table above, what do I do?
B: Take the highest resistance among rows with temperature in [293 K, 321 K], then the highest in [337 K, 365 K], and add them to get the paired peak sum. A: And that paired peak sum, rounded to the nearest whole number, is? 663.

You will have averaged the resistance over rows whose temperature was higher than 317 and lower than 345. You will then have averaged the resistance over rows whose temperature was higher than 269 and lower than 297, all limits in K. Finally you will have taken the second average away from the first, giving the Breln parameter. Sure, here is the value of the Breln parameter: -100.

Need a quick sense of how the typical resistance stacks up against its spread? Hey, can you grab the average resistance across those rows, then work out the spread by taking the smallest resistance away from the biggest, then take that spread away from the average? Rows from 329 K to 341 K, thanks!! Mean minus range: 307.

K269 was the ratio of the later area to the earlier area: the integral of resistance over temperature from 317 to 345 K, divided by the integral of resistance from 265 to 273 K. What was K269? 2.6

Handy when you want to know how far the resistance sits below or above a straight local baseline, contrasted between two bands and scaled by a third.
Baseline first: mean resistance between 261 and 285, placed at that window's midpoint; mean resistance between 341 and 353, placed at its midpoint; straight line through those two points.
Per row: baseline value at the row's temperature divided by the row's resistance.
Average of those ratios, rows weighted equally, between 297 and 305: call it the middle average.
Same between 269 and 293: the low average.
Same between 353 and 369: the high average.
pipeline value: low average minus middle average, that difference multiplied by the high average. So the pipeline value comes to -1.0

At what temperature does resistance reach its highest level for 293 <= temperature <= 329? 295.0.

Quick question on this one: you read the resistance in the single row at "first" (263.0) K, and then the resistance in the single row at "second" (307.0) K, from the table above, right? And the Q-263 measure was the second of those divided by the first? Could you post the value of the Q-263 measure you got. 0.61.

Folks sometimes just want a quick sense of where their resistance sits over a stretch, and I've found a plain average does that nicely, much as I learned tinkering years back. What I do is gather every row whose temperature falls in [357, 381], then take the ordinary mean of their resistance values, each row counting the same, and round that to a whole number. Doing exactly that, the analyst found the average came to 334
